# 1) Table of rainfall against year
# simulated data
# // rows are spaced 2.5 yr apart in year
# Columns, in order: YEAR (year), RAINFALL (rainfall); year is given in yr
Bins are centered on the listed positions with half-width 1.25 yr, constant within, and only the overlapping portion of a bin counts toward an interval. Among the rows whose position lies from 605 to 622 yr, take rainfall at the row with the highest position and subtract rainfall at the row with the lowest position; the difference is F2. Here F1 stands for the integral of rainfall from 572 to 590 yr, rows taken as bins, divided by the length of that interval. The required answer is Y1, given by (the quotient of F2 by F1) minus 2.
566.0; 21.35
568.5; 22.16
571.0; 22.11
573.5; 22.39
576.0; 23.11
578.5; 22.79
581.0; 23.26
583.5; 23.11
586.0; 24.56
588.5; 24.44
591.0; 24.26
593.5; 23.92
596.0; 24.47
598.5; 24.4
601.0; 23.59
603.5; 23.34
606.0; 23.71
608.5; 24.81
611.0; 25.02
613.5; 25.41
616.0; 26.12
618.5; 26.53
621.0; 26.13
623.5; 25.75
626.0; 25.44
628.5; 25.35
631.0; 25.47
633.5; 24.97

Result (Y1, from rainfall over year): -1.90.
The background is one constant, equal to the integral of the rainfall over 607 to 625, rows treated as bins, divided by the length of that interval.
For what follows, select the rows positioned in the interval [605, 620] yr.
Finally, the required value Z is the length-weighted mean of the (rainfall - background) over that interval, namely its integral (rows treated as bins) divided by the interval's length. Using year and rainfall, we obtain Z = -0.3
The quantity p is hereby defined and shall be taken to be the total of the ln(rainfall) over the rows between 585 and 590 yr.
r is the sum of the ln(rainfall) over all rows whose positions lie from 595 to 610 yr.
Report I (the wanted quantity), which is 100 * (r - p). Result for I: 1268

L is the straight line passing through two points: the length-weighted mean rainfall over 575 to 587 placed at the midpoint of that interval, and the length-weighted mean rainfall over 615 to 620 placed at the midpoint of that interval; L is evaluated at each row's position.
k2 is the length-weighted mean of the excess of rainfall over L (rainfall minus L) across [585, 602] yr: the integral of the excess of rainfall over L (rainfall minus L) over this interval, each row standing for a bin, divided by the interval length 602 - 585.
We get -0.13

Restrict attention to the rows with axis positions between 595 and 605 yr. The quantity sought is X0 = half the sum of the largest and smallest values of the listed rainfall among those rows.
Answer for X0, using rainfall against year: 23.9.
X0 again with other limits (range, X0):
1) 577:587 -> 23.7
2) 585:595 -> 24.2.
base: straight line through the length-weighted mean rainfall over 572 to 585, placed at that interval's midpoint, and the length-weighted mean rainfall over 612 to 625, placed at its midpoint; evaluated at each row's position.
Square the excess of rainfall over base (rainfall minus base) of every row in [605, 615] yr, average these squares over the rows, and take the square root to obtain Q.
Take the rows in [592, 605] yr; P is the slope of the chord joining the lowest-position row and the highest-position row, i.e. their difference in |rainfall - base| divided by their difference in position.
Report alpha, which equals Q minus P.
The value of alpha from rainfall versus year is 0.58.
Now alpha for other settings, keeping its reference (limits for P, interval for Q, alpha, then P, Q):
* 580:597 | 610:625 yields 0.39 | 0.01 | 0.4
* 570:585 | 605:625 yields 0.60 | 0.00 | 0.6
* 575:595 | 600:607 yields 1.31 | -0.01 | 1.3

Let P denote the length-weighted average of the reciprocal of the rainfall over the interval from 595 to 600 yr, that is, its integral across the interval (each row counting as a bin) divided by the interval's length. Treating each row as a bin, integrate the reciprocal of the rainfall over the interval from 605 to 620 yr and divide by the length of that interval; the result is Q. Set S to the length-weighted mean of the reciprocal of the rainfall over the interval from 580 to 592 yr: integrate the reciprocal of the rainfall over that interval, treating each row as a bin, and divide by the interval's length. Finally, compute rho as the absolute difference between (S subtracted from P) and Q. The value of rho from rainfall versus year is 0.040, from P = 0.0410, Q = 0.0396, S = 0.0418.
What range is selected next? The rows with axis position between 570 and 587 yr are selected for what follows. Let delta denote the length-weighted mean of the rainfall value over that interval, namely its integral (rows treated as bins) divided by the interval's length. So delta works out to 23.0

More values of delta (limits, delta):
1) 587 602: 24.2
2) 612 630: 25.8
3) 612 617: 25.7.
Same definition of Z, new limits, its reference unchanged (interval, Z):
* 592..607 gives -1.7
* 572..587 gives -2.5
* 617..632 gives 0.1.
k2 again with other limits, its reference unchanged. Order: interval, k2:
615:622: -0.14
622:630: -1.49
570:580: -0.23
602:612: -1.28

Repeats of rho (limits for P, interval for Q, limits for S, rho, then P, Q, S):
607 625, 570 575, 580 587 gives 0.048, 0.0390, 0.0448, 0.0424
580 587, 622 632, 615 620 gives 0.035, 0.0424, 0.0392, 0.0380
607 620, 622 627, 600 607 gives 0.042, 0.0392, 0.0390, 0.0425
